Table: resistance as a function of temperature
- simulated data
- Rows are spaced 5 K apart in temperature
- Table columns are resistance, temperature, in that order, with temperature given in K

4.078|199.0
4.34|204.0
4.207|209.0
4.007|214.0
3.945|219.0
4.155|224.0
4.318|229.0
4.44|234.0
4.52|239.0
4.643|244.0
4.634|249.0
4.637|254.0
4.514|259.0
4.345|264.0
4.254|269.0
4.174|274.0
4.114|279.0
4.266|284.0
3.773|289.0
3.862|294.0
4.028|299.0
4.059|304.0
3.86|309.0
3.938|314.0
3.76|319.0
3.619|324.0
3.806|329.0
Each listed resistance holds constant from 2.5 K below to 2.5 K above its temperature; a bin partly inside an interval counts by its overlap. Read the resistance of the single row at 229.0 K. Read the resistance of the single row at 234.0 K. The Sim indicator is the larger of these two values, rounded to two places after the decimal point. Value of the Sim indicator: 4.44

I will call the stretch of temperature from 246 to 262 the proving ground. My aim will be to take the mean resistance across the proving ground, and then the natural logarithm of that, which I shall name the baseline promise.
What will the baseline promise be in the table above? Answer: 1.52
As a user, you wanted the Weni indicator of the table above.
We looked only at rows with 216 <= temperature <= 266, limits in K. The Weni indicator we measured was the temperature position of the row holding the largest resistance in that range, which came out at 244.0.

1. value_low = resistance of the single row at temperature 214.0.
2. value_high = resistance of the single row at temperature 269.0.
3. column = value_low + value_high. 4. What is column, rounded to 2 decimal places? 8.26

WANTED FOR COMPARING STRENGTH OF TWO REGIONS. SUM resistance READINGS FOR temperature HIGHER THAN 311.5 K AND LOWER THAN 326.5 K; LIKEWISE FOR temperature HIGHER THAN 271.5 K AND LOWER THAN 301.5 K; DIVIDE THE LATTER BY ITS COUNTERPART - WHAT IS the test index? 2.1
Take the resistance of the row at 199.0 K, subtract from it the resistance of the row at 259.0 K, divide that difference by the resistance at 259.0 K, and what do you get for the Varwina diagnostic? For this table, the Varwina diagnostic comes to -0.10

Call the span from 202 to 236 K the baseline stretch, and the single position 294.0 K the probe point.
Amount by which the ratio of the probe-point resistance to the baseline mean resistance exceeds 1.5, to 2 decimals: -0.58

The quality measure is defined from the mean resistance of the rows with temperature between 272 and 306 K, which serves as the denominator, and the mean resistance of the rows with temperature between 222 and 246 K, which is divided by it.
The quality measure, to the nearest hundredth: 1.09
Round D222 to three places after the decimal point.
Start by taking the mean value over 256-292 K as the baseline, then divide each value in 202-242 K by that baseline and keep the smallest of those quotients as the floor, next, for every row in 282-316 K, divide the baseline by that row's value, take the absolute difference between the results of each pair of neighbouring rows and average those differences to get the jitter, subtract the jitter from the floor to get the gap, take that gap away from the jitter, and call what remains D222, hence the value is -0.844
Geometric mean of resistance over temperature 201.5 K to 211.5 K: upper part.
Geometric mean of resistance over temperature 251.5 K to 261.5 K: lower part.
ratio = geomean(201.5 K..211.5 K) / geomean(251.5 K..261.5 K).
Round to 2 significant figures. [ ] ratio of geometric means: 0.93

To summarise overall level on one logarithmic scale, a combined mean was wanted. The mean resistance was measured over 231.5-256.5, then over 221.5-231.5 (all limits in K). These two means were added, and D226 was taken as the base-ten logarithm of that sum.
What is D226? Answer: 0.945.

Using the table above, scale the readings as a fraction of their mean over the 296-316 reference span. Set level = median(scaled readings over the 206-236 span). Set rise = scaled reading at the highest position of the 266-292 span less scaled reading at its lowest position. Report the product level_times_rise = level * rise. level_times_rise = -0.13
